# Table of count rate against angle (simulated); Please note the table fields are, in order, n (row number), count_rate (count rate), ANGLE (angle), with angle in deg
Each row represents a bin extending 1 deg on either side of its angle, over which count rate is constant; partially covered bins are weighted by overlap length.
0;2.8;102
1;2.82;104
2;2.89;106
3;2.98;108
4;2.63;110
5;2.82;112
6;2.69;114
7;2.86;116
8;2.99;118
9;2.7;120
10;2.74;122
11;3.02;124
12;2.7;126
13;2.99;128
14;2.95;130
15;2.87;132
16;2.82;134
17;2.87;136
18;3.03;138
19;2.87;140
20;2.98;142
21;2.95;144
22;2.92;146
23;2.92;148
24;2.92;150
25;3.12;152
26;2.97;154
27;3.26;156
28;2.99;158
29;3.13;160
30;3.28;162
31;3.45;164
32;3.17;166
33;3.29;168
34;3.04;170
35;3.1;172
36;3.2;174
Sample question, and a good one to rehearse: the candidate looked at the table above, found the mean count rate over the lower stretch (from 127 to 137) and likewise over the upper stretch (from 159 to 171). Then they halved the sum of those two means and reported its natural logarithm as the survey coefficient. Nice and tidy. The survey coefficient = 1.12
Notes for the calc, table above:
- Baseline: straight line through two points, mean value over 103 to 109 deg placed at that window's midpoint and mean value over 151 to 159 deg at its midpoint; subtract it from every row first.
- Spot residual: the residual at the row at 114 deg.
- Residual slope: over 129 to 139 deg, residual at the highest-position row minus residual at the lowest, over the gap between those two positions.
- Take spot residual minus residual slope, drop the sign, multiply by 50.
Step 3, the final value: 12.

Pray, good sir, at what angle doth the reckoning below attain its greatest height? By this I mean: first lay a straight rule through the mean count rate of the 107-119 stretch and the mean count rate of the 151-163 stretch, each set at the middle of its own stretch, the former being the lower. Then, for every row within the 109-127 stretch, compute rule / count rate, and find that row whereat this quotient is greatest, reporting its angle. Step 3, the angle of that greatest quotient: 126 deg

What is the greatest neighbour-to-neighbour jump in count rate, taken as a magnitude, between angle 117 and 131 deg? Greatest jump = 0.320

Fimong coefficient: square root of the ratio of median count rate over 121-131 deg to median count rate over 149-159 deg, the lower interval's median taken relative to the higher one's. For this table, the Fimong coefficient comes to 0.99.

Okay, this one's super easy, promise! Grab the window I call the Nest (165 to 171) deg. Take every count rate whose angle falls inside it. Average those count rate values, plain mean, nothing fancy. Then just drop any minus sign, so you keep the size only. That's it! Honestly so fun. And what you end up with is 3.17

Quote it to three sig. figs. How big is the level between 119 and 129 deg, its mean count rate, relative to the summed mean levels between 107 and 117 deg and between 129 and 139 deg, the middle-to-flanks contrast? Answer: 0.496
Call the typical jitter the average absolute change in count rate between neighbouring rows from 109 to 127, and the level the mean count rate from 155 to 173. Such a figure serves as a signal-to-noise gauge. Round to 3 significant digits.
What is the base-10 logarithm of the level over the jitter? 1.22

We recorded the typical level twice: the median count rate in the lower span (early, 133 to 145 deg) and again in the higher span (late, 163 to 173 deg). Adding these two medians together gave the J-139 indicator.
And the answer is 6.08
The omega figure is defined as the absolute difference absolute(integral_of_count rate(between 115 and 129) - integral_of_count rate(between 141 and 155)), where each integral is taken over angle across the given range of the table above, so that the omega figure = 1.6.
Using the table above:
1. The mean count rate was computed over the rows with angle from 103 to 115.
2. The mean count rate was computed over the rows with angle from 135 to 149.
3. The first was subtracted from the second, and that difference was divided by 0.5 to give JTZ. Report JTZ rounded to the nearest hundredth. 0.26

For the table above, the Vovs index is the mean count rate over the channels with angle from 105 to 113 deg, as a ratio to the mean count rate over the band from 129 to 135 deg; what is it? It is 0.98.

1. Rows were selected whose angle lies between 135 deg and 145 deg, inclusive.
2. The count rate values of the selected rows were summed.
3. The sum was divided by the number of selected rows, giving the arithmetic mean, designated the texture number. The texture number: 2.94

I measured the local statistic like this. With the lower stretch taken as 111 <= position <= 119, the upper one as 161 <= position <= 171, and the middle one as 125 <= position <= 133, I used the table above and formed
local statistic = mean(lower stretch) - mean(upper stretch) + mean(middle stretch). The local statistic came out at 2.47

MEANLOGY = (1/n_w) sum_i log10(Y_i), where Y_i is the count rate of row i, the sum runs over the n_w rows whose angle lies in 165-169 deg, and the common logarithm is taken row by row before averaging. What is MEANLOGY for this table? 0.509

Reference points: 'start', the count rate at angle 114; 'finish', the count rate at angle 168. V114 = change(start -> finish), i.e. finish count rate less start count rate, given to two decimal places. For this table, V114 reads 0.60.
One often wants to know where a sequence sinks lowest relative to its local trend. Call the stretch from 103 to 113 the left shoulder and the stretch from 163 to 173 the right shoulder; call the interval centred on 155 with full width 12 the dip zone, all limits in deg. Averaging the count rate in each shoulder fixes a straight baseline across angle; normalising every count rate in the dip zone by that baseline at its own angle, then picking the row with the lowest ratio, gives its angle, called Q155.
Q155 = 150 deg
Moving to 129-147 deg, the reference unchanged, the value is 134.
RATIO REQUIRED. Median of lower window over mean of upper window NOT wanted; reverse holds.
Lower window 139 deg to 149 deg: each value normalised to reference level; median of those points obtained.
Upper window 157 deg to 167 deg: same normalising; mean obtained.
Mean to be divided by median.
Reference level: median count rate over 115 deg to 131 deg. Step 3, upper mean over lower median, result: 1.10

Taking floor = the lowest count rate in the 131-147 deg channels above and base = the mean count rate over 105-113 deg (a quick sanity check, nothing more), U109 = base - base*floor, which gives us -5.2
